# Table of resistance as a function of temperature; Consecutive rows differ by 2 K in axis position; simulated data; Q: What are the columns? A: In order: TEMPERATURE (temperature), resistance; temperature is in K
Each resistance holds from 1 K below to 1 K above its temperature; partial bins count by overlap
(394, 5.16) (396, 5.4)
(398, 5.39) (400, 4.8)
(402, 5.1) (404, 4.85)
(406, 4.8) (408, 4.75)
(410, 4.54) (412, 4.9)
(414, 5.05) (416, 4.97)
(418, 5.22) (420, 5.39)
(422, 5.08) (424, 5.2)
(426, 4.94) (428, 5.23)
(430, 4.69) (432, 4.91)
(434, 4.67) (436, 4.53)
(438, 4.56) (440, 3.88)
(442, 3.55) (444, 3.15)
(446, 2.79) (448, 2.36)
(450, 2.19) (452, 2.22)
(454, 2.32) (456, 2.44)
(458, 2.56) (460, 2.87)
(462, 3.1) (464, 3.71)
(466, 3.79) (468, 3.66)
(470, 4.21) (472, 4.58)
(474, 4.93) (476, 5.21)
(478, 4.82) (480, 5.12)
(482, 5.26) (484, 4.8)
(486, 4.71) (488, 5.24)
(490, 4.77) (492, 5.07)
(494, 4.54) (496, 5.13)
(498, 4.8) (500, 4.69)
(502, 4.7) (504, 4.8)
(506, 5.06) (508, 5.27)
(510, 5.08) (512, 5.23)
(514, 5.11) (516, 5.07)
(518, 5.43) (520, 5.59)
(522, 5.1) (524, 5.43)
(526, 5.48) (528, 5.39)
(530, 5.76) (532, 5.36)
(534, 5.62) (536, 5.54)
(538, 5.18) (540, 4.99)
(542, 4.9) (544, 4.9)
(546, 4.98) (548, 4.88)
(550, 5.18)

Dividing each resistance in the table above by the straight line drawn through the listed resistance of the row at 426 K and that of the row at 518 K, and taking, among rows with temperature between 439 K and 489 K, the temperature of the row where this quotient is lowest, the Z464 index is 450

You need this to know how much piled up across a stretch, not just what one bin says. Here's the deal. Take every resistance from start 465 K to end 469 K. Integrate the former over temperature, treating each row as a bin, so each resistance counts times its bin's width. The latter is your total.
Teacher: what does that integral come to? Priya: 14.9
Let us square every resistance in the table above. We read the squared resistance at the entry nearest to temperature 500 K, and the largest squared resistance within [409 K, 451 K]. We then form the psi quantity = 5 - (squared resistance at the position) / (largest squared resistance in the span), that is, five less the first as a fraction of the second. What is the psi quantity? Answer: 4.24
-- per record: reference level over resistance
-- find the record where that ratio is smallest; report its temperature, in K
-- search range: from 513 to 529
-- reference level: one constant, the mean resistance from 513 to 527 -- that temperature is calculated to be 520 K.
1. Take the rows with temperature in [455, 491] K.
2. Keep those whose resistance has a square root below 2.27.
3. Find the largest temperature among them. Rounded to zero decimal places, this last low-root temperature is 490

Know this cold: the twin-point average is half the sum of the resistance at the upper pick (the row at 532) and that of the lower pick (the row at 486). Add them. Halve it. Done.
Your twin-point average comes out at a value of 5.0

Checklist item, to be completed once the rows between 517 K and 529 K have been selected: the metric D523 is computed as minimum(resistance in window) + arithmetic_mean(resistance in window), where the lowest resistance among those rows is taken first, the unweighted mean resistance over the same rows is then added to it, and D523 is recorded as 10.5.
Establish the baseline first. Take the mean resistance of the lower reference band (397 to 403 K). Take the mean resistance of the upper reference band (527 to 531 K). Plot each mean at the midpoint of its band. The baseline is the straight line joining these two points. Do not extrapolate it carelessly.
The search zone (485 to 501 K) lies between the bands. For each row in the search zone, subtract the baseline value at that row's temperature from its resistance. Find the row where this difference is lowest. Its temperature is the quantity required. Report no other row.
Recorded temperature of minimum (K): 494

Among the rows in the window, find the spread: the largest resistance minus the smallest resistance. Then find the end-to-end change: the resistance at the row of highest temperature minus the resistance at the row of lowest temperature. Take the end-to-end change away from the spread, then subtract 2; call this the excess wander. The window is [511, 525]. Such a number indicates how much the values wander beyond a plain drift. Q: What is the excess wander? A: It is -1.7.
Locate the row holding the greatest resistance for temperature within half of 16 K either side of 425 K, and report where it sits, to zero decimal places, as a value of 420 K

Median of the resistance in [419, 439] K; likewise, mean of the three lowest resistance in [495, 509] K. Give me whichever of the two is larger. 4.9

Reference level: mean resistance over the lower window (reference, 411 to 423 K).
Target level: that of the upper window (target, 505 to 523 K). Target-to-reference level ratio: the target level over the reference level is 1.0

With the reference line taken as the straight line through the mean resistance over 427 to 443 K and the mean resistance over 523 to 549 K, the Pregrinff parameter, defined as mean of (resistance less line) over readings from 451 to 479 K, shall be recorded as -1.13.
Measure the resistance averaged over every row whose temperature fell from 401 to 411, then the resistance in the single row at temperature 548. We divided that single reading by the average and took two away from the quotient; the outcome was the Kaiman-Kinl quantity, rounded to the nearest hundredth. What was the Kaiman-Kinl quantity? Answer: -0.99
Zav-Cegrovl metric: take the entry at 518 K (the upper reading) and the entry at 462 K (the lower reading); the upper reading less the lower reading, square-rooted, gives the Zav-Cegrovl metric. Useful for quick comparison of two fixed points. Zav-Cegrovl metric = 1.5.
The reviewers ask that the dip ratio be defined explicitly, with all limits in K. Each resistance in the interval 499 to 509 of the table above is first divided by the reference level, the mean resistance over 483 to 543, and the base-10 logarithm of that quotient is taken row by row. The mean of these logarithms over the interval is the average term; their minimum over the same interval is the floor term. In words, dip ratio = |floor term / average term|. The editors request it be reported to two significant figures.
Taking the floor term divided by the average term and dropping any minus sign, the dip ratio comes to 2.0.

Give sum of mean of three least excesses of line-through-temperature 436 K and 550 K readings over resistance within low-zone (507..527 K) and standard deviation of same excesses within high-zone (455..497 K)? 0.4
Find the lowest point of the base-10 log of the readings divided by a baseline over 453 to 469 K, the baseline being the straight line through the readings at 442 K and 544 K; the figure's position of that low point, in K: 454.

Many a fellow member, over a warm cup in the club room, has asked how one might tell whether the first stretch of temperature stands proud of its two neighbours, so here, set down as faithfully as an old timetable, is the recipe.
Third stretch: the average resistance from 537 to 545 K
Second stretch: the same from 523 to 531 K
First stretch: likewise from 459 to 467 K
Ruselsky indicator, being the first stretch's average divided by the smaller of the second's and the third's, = 0.67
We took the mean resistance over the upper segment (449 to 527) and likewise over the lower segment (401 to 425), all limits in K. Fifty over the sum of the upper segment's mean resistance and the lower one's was 5.29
